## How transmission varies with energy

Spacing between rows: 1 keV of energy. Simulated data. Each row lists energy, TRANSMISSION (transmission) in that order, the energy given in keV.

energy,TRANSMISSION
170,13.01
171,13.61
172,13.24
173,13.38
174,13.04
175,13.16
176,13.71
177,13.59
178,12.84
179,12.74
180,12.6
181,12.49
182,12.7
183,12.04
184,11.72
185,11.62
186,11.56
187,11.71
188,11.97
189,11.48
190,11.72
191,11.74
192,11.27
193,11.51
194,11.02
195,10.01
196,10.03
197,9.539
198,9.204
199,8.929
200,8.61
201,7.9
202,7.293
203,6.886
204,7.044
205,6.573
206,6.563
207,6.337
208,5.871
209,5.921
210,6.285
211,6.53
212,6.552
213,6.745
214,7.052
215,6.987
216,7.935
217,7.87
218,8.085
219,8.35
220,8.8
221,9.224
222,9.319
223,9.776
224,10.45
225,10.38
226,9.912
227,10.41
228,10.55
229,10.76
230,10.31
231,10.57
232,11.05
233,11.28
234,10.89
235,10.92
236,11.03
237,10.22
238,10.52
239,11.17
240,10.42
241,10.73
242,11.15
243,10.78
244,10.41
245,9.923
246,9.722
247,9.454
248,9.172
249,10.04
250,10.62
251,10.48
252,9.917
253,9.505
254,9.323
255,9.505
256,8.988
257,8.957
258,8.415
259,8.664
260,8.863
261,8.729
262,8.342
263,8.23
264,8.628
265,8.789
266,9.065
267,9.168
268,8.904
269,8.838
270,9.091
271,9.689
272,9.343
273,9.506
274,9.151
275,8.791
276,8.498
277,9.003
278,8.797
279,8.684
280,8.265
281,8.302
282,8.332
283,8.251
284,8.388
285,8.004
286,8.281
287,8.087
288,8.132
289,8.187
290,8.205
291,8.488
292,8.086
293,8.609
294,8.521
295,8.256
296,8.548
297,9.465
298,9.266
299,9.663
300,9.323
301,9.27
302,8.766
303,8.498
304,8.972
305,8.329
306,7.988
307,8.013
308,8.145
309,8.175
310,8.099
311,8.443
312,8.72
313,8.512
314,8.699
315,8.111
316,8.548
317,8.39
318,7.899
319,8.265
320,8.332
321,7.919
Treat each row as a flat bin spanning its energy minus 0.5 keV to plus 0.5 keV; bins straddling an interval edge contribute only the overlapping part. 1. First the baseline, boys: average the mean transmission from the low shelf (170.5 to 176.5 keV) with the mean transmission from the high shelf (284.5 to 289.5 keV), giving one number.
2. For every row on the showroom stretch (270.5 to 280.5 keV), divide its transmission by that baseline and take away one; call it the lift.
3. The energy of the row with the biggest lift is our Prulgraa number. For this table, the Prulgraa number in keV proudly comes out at 271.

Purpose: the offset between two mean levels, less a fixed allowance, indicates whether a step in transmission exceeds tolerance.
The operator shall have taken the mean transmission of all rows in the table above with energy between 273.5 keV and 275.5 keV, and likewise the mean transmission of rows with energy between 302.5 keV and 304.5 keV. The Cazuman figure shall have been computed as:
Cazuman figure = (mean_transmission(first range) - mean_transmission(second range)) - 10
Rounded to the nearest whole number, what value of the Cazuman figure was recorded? -10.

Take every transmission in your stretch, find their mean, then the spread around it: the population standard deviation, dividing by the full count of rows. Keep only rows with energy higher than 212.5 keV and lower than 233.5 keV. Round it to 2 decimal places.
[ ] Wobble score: 1.40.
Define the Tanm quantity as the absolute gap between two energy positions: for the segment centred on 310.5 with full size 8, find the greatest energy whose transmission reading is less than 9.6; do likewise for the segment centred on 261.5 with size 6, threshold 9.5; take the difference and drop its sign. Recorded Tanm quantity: 50 keV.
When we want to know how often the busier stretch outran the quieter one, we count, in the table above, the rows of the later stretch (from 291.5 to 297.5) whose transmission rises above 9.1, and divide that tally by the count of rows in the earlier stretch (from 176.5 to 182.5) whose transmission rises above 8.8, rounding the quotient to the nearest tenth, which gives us 0.2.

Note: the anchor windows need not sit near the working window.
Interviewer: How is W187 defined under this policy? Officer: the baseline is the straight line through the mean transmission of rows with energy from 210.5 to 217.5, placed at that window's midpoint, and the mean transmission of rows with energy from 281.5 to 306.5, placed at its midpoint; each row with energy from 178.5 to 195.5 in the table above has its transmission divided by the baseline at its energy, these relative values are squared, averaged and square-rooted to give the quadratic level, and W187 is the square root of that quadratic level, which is 1.34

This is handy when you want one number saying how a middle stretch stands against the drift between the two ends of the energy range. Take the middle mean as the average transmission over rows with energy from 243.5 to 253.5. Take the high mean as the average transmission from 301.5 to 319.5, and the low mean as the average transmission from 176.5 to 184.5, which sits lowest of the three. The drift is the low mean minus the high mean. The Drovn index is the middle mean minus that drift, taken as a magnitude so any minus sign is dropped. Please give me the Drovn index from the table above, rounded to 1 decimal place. 5.7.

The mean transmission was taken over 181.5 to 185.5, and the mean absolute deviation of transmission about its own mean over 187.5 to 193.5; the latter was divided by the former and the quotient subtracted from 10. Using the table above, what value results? 9.98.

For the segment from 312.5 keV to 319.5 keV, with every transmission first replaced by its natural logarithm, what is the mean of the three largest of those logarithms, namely 2.15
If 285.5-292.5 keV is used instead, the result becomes 2.12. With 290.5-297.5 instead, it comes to 2.18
